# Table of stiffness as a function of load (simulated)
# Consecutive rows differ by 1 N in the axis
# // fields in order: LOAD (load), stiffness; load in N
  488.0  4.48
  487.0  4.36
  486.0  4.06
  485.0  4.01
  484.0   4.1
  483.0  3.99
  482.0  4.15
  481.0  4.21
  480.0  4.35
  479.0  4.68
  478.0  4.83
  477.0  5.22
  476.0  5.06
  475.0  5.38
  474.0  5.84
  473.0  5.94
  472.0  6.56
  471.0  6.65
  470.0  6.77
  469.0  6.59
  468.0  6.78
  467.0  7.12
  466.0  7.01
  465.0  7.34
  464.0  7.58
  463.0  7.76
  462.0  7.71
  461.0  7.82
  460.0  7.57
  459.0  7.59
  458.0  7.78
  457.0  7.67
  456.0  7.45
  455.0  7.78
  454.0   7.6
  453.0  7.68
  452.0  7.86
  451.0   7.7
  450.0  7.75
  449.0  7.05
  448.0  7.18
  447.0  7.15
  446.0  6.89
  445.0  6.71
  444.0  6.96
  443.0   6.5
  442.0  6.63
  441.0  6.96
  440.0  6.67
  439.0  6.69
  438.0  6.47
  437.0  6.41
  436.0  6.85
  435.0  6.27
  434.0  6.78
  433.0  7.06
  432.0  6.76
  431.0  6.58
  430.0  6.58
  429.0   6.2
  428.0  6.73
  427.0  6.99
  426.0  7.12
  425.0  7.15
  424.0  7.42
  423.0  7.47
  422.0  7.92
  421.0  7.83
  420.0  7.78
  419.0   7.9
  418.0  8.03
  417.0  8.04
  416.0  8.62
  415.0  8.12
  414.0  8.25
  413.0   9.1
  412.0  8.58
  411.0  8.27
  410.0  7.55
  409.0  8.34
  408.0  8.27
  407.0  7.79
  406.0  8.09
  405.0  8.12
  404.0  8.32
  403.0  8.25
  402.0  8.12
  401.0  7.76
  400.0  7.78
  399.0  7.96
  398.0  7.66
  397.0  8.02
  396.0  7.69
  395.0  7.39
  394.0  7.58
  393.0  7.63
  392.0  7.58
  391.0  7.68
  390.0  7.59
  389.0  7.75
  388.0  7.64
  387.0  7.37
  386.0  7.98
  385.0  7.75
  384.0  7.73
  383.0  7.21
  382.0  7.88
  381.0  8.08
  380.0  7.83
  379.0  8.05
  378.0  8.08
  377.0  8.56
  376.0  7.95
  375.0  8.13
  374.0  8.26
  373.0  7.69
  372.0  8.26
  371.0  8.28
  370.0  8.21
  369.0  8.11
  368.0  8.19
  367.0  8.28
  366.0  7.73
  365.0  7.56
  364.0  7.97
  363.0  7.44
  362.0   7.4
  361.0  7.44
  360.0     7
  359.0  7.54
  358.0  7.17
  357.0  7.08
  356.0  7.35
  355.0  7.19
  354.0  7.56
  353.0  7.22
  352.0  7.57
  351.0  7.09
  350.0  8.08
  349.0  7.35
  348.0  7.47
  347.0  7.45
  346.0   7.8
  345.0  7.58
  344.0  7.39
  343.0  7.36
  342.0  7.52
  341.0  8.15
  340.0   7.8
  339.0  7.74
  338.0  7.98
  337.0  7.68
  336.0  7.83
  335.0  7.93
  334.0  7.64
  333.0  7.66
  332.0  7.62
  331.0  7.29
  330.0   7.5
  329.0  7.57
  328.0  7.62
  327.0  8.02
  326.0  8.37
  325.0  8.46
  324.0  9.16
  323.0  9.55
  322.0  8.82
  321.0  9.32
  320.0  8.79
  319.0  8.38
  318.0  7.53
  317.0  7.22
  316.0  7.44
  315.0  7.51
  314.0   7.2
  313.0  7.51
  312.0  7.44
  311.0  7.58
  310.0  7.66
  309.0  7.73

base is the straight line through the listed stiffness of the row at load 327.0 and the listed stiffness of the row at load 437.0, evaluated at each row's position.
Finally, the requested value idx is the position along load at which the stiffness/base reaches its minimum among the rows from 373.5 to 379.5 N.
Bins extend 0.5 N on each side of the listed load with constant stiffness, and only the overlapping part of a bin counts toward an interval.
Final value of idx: 376.0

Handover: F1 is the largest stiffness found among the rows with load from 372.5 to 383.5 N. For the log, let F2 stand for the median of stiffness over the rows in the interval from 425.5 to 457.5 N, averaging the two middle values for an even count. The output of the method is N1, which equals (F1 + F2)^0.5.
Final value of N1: 3.94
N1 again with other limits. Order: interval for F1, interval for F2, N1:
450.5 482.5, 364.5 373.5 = 4.01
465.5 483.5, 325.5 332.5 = 3.84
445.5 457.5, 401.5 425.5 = 4.00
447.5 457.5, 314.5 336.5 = 3.95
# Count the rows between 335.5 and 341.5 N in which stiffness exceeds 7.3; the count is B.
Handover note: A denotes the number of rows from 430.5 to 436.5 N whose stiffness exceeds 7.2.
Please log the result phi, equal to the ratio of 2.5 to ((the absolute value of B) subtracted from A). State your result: -0.4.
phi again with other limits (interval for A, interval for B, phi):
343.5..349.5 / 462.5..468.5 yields 0.8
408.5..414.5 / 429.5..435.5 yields 0.4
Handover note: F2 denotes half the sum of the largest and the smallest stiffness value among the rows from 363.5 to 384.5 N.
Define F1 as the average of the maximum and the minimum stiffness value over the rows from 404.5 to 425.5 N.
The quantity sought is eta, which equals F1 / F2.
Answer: 1.03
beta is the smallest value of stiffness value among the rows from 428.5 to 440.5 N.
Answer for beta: 6.2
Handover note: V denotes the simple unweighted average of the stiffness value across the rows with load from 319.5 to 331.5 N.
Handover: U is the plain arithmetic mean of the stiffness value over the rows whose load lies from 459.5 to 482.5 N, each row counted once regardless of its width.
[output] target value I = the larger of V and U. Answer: 8.37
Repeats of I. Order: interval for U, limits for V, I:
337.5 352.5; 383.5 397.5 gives 7.67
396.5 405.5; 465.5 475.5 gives 8.00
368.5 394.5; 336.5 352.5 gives 7.88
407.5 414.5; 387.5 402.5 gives 8.34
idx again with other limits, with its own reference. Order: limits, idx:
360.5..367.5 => 362.0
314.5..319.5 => 317.0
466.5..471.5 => 469.0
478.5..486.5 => 483.0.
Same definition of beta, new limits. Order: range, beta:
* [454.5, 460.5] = 7.45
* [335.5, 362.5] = 7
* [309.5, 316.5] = 7.2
